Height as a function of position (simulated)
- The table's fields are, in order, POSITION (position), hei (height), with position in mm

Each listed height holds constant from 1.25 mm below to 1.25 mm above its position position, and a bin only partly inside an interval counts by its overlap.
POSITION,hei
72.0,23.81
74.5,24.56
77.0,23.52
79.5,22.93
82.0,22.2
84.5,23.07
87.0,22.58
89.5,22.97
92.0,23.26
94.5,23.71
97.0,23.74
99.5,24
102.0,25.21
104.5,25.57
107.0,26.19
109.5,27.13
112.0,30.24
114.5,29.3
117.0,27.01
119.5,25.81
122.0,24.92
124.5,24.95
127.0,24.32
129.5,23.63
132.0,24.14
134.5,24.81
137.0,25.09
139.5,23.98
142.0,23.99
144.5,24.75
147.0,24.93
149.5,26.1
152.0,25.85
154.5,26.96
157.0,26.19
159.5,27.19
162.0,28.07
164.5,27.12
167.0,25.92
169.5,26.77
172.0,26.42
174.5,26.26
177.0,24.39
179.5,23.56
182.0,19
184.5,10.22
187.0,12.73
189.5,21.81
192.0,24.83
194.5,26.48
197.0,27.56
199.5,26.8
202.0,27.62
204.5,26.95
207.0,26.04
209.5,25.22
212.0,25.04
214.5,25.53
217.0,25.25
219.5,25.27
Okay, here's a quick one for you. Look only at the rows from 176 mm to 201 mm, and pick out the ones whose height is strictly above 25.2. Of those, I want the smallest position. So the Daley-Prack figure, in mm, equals 194.5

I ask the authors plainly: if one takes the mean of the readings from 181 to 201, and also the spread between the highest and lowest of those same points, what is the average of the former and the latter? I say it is 19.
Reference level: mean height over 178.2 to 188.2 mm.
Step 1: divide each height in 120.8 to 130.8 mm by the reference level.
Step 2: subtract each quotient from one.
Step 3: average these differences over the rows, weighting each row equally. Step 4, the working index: -0.49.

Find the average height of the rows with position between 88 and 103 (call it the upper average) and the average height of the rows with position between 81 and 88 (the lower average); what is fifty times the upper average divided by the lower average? 53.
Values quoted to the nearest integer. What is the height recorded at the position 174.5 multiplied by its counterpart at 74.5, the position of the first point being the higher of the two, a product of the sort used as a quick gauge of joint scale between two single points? 645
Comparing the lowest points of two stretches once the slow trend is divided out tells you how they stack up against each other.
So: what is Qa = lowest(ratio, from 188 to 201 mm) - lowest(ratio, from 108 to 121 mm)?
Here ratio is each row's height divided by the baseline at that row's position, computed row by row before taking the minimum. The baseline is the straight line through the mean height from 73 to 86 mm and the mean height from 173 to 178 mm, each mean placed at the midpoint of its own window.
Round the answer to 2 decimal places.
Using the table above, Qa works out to -0.22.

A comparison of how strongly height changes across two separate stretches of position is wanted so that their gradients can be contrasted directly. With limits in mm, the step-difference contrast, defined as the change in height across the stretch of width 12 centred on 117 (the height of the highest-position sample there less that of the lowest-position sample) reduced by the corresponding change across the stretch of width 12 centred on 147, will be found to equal -7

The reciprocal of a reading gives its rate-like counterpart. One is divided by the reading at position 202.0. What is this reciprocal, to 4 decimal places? 0.0362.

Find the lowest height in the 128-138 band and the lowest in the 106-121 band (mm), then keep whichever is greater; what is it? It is 25.8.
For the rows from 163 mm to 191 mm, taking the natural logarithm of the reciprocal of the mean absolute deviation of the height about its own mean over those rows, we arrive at -1.5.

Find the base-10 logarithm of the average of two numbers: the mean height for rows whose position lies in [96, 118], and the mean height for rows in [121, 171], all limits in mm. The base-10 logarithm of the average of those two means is 1.415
